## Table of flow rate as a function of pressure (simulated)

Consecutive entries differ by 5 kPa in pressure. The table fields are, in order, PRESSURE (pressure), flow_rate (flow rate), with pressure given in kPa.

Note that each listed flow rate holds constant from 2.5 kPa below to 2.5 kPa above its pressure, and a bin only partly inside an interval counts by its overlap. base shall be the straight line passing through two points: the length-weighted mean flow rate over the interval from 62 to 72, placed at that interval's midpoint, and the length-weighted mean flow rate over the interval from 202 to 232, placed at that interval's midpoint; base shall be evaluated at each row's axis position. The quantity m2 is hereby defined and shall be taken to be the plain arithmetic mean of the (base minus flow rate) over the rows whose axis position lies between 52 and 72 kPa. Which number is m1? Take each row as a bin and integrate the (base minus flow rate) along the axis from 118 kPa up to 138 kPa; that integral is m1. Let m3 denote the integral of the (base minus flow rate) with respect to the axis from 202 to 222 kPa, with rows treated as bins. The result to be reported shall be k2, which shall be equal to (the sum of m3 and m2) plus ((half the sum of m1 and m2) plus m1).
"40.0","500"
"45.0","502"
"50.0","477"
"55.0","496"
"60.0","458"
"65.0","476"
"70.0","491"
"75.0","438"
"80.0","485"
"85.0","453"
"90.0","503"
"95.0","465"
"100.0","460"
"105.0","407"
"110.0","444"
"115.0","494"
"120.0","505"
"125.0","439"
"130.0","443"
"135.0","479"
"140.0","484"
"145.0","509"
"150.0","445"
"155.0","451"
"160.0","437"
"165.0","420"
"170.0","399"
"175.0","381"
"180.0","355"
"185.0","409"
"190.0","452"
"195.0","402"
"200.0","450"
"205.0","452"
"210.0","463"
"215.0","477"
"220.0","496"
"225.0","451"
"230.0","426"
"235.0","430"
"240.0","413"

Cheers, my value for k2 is 49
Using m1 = 150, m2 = 2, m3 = -179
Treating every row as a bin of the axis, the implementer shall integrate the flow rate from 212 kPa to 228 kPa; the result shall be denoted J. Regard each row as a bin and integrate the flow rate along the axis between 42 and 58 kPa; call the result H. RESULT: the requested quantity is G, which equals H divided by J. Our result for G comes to 1.04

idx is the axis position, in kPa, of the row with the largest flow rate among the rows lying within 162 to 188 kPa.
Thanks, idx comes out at 165.0 kPa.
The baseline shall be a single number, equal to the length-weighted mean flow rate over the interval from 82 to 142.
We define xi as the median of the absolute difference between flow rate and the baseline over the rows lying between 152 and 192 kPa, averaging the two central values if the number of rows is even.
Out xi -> 50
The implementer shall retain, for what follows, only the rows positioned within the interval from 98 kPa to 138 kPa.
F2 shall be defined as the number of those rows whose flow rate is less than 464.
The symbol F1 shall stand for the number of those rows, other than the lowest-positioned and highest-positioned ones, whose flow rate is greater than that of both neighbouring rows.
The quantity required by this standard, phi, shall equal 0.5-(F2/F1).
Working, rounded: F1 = 1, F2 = 5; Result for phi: -4.5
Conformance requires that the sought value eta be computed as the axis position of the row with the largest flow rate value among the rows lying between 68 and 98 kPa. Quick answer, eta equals 90.0 kPa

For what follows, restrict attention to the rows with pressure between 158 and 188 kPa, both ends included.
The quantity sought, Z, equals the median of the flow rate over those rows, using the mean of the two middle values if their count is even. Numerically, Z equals 404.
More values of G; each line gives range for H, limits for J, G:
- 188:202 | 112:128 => 0.80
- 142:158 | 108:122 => 1.11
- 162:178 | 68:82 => 0.97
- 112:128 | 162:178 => 1.19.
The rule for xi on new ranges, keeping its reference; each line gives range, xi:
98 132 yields 26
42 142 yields 21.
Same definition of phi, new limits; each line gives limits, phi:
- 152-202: -9.5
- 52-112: -1.5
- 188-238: -7.5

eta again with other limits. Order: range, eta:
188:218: 215.0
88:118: 90.0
